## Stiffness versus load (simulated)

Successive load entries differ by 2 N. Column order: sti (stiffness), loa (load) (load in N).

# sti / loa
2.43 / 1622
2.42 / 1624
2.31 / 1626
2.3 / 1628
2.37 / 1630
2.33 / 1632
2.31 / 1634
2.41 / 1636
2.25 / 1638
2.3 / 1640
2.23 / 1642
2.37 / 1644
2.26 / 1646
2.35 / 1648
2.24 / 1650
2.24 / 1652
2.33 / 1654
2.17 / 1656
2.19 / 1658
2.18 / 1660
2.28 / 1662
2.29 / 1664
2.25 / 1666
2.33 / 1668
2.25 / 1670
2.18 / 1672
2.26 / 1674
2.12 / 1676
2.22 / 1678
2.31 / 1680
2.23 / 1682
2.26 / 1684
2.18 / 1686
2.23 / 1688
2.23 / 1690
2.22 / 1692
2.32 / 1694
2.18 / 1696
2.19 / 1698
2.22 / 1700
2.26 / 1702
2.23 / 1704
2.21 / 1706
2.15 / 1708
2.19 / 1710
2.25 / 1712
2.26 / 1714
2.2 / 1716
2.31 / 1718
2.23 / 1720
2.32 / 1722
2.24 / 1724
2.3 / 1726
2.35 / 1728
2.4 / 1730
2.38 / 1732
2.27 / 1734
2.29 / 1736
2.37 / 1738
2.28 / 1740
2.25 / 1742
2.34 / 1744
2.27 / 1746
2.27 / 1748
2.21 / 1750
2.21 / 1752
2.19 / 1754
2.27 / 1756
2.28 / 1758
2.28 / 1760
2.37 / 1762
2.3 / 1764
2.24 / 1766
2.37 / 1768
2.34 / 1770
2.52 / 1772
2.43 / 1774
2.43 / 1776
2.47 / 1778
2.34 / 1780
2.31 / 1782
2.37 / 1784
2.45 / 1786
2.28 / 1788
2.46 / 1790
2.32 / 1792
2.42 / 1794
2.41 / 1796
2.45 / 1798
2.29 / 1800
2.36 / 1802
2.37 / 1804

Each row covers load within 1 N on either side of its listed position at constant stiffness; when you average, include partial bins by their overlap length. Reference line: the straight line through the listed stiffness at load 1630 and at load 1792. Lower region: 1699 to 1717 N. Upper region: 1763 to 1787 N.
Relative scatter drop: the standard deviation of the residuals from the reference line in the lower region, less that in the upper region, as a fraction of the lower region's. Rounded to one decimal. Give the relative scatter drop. -1.3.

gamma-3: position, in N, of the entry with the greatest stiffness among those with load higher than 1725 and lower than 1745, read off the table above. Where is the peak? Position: 1730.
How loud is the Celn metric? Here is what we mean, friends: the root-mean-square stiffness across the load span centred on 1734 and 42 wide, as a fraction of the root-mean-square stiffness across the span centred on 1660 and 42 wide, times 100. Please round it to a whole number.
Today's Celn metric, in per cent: 101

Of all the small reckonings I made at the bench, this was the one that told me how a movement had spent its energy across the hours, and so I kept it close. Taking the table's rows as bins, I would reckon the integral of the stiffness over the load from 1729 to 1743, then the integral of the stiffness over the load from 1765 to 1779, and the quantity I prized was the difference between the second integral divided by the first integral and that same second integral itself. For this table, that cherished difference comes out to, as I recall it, -32.6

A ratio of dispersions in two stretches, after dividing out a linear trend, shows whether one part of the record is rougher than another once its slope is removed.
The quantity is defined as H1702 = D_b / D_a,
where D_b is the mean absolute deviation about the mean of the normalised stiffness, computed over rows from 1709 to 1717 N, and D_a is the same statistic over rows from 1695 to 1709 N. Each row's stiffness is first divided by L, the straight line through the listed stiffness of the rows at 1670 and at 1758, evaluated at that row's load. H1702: 1.09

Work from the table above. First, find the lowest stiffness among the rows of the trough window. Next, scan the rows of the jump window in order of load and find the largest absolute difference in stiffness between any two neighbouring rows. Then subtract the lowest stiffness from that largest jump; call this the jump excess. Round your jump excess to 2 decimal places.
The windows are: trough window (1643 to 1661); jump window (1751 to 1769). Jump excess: -2.04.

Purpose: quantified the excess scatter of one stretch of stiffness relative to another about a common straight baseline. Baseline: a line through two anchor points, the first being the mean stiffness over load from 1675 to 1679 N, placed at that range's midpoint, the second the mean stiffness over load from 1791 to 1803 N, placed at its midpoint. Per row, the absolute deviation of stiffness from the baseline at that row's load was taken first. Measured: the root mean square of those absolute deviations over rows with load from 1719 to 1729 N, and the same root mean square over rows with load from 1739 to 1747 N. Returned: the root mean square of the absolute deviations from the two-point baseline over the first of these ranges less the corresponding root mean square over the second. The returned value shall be 0.024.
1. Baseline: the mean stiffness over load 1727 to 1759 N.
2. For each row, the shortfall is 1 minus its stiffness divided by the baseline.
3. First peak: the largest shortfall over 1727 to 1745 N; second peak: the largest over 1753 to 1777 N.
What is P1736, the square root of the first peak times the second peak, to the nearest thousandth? 0.027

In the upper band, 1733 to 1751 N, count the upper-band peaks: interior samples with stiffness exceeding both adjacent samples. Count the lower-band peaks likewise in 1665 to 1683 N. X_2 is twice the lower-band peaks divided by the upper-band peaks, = 3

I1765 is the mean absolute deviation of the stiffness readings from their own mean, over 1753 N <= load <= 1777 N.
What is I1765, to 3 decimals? 0.075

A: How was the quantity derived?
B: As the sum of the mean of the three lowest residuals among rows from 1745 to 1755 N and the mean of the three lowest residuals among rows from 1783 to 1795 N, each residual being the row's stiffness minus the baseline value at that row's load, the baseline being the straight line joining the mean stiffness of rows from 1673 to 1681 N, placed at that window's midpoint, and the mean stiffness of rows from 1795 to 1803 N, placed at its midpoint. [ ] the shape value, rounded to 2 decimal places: -0.16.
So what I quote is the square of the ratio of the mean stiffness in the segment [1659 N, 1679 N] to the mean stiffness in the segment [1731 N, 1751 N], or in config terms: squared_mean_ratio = 0.95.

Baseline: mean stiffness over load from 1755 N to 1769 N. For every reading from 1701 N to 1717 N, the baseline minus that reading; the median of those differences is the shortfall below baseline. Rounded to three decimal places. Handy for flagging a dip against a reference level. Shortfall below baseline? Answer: 0.081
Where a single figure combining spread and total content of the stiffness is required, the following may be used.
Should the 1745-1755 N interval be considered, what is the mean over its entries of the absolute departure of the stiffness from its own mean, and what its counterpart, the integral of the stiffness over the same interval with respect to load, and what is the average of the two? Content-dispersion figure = 11.2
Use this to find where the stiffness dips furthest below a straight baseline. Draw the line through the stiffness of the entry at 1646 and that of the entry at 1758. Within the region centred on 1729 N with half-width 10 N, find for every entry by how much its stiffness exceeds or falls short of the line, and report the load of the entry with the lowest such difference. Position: 1720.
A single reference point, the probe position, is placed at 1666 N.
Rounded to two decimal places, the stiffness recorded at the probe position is 2.25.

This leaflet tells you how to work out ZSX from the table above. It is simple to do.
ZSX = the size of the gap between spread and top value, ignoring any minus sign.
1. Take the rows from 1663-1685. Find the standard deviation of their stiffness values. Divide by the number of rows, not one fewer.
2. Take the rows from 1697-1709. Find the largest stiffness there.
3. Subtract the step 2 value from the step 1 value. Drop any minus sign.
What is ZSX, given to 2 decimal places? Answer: 2.20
